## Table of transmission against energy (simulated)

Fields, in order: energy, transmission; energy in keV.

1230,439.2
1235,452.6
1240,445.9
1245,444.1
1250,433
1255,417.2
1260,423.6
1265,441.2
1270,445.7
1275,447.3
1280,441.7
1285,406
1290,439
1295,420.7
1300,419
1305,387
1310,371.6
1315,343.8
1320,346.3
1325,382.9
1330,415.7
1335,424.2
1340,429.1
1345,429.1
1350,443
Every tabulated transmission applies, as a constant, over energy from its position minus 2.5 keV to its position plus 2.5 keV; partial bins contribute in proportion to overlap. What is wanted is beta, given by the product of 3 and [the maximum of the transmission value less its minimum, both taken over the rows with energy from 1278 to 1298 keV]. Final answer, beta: 107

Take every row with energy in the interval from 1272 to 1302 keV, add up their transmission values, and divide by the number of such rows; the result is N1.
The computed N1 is 429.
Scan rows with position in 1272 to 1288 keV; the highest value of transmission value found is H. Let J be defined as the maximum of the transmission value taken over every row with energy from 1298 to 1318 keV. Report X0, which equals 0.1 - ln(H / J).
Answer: 0.03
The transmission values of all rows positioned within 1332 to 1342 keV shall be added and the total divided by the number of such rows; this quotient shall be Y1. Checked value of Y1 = 427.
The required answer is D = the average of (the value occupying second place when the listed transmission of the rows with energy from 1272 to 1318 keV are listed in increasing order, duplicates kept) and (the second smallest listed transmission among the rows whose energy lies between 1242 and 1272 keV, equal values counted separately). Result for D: 398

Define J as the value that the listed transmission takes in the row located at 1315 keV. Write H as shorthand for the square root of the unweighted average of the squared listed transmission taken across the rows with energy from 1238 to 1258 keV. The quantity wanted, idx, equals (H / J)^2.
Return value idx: 1.60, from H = 435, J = 343.8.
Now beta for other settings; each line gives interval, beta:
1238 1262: 86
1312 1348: 256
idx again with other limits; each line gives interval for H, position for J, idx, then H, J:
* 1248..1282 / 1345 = 1.03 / 436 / 429.1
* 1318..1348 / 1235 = 0.80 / 406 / 452.6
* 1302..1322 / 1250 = 0.70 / 363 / 433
